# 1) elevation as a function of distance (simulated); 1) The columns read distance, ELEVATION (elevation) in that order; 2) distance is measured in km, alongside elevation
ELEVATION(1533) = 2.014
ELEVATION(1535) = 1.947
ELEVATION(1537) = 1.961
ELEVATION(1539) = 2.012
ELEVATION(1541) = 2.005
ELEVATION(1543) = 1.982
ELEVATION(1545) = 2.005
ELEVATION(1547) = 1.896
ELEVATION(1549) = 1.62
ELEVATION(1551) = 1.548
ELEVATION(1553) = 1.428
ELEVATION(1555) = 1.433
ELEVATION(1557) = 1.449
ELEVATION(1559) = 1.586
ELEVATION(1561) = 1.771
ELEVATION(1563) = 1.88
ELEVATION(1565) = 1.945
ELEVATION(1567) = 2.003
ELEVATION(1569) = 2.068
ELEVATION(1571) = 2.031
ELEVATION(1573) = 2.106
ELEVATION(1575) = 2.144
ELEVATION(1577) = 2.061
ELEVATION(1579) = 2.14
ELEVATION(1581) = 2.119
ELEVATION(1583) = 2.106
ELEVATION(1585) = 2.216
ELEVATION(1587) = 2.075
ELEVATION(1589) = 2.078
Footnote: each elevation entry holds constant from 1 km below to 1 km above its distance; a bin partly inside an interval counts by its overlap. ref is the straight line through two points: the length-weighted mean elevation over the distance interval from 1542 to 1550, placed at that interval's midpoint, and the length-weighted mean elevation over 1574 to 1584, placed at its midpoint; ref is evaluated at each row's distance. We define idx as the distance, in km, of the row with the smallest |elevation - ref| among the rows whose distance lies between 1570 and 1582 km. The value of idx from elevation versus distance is 1581 km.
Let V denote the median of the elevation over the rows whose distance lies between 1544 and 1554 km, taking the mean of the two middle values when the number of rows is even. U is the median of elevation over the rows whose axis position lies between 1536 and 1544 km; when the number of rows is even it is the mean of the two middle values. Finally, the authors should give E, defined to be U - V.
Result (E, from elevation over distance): 0.4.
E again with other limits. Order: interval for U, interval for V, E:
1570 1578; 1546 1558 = 0.6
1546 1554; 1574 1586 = -0.5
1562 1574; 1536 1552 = 0.0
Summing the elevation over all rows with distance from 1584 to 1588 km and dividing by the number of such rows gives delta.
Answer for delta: 2.1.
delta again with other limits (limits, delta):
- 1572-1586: 2.1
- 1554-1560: 1.5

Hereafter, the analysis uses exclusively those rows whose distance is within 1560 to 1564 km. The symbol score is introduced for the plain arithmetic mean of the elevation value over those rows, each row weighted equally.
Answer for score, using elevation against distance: 1.8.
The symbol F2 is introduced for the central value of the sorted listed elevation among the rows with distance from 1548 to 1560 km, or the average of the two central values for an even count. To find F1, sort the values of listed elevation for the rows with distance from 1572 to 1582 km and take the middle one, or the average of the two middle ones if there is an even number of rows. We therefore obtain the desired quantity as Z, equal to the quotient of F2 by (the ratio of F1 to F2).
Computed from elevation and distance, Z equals 1.06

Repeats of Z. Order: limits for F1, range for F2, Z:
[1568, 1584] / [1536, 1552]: 1.85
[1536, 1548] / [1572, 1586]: 2.25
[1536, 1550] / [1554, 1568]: 1.58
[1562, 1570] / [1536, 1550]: 1.99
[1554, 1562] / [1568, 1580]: 2.87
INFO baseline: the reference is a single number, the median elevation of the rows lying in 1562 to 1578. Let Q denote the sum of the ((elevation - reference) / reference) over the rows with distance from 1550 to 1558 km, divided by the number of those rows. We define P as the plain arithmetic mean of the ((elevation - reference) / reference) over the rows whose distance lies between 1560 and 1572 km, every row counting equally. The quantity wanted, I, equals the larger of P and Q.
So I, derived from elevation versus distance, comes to -0.047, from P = -0.047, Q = -0.28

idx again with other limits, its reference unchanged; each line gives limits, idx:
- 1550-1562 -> 1561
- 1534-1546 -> 1543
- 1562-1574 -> 1567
